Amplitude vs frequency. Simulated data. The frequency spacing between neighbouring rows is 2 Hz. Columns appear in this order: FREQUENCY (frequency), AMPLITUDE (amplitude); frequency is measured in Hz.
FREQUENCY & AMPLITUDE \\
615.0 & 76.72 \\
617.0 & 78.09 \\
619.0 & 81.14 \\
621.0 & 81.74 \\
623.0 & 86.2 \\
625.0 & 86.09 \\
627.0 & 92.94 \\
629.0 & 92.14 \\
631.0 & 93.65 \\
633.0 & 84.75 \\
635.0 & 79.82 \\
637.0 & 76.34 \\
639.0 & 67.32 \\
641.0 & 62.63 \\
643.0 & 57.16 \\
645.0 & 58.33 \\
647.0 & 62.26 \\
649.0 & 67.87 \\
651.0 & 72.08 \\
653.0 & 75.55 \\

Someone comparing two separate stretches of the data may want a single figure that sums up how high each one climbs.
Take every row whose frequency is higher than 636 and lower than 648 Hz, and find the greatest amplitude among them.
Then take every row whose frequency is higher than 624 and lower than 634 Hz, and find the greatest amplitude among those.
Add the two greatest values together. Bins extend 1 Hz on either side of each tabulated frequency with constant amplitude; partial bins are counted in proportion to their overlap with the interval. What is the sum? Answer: 170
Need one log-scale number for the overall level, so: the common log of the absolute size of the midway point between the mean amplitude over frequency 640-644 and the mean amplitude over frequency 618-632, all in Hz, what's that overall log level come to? 1.87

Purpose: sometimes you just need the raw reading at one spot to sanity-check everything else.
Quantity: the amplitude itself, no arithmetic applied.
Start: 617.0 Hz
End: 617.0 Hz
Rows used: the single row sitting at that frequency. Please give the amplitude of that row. 78.09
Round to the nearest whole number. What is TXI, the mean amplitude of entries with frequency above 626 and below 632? 93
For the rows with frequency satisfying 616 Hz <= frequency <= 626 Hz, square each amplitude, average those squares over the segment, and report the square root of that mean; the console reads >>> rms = 83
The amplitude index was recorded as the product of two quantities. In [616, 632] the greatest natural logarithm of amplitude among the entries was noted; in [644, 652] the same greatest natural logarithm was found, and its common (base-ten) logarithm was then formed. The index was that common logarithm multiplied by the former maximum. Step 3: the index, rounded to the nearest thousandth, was 2.865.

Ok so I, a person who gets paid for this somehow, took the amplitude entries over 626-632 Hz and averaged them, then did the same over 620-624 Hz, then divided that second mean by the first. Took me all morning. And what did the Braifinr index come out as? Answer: 0.90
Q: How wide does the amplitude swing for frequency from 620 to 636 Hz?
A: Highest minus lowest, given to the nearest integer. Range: 14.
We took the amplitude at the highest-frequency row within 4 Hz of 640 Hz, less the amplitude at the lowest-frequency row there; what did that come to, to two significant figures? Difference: -19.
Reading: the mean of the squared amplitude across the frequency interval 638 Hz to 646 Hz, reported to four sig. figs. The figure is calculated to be 3781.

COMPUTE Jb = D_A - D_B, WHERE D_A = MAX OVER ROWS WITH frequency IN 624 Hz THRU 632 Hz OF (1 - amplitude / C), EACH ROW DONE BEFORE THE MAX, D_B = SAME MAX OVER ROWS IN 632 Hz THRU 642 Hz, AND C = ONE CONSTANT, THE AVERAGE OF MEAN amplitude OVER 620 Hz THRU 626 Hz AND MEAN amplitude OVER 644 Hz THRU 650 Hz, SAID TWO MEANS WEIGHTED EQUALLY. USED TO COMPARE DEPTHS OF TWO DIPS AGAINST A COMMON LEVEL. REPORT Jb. -0.32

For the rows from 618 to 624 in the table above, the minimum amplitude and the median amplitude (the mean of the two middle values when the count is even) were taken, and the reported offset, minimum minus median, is -0.6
